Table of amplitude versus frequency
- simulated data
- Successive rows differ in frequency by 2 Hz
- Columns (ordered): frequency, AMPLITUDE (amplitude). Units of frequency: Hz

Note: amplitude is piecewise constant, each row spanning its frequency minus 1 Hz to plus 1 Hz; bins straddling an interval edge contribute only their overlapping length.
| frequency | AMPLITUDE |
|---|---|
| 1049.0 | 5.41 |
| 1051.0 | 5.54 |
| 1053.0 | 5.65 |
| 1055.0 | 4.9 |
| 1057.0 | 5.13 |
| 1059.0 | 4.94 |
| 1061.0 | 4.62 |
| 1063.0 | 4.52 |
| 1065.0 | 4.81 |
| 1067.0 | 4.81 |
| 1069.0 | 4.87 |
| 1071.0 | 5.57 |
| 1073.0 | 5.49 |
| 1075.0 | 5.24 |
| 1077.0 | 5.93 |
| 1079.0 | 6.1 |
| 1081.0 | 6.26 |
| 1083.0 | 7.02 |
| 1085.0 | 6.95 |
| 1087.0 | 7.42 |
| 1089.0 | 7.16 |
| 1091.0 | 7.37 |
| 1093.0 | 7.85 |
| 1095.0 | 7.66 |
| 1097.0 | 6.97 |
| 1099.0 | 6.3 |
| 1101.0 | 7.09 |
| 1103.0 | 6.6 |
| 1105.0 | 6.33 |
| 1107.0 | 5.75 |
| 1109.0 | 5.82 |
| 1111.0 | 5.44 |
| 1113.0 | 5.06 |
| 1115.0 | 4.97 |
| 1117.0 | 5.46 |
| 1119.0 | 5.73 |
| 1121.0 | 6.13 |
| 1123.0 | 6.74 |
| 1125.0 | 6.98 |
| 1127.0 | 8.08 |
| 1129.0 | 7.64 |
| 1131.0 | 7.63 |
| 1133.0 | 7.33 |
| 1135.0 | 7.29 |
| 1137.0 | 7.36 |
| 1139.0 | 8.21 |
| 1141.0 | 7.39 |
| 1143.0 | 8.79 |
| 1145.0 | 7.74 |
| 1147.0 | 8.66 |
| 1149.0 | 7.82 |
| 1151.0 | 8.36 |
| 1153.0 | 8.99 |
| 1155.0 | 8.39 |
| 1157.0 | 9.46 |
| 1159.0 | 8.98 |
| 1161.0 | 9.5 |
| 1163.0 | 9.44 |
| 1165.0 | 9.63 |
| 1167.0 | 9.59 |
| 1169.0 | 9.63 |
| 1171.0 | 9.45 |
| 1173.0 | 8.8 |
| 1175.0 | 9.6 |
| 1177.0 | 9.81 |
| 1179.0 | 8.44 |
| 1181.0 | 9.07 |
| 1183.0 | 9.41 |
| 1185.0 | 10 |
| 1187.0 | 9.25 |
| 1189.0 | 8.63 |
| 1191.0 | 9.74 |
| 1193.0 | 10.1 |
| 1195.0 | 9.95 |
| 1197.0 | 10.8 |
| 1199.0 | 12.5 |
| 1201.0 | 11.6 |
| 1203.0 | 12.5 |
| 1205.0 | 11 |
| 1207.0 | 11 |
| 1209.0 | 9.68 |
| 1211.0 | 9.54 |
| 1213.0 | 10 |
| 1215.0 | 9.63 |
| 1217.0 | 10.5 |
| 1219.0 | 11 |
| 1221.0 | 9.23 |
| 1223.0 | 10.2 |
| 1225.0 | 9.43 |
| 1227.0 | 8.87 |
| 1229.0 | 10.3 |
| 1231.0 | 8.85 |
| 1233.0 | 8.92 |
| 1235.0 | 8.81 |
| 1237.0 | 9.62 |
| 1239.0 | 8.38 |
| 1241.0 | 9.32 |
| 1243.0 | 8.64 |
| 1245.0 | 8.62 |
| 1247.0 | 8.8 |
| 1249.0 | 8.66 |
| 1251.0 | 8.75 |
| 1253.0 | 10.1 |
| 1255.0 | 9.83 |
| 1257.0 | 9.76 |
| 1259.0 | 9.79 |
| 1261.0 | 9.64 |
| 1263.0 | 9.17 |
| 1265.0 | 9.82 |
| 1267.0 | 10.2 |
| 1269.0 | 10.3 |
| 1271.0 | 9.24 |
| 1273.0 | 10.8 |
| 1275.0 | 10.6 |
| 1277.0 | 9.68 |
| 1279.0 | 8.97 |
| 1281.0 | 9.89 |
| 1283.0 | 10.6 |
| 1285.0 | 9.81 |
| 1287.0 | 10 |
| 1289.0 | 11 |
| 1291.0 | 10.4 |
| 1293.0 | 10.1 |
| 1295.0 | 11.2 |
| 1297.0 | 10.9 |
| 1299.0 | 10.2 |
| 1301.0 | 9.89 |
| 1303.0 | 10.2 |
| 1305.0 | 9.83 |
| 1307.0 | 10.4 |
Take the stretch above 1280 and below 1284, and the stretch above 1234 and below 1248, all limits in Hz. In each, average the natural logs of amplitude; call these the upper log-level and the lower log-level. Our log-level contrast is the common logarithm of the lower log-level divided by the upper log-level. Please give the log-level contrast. -0.028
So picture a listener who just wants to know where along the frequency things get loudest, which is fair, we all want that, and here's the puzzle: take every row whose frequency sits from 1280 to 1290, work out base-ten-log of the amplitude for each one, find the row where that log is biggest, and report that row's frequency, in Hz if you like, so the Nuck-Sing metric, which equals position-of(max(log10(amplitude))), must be 1289.0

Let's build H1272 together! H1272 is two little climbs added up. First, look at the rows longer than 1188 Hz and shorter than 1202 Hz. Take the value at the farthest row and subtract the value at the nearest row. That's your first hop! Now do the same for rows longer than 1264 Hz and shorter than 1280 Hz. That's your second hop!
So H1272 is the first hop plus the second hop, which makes 2.1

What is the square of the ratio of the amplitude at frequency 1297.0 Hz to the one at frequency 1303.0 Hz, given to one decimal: 1.1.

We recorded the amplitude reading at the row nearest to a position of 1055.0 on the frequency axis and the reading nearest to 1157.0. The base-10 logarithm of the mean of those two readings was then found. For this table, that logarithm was 0.86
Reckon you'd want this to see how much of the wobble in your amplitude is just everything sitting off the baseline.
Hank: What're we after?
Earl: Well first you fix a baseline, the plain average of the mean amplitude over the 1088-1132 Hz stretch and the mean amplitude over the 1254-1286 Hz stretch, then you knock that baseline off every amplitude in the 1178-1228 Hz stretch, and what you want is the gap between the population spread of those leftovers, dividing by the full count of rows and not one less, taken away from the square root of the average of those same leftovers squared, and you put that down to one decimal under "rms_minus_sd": 1.1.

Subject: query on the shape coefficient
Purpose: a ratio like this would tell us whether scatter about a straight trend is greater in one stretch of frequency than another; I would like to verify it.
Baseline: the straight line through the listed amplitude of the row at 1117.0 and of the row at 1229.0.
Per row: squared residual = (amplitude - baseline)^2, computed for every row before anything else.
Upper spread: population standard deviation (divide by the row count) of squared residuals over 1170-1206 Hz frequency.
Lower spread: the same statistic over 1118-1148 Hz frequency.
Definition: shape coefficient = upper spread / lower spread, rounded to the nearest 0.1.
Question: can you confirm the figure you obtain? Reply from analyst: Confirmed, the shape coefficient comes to 2.3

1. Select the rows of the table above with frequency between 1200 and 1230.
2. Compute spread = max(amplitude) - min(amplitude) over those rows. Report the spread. 3.63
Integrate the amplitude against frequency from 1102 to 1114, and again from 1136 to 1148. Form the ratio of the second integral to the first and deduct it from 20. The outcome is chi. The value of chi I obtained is 18.6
